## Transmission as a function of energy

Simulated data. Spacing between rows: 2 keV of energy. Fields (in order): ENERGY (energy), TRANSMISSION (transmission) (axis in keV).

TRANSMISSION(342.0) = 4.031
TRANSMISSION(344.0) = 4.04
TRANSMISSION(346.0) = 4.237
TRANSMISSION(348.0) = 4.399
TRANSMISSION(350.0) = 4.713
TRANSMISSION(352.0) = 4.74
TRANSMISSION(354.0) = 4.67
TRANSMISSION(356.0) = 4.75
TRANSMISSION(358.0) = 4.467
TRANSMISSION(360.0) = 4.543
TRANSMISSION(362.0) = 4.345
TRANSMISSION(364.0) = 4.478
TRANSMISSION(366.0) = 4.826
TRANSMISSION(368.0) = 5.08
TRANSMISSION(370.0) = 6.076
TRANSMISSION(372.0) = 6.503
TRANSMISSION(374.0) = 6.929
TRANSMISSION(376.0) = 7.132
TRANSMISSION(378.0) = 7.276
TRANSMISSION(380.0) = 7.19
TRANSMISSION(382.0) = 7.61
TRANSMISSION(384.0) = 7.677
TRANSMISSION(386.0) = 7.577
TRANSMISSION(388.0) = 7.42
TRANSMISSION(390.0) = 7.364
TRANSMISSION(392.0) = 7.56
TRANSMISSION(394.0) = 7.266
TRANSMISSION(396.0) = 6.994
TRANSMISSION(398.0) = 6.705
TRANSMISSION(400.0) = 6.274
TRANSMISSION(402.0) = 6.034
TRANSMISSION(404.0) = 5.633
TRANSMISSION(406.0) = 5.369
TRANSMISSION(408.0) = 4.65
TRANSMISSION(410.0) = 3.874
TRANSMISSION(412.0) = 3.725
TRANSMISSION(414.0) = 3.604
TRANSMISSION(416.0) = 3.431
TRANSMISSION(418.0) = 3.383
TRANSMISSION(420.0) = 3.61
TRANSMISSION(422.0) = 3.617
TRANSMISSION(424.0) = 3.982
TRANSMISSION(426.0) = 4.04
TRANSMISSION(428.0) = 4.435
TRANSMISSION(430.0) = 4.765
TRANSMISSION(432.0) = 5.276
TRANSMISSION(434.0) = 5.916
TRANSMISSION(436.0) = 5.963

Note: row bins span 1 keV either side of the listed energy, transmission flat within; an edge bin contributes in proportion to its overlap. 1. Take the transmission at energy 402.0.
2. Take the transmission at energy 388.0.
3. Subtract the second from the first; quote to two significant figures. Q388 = -1.4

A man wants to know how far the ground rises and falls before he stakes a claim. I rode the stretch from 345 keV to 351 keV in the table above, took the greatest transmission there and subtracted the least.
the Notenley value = 0.48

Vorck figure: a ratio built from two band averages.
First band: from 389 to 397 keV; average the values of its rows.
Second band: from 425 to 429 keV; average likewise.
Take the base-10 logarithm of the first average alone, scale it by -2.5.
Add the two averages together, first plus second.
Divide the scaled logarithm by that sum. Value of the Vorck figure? -0.187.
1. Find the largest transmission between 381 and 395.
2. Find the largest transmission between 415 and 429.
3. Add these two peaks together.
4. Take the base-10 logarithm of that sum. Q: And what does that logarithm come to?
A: 1.08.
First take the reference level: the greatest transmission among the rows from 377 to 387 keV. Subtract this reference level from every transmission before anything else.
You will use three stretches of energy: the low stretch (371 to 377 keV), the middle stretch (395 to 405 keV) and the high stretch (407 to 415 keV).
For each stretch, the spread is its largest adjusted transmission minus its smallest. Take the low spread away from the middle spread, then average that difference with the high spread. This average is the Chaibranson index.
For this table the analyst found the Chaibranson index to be 0.89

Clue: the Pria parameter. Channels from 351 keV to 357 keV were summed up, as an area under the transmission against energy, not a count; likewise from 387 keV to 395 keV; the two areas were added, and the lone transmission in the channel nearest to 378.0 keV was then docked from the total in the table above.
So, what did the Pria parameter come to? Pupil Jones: 80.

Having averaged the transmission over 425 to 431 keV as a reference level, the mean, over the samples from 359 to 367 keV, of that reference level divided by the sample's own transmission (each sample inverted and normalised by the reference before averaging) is 0.97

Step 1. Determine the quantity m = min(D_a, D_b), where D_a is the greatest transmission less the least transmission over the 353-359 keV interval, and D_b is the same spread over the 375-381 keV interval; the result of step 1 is 0.14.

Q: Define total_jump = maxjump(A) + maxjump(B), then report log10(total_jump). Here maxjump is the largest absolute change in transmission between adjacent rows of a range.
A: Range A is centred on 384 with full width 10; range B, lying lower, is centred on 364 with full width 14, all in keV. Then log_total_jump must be 0.2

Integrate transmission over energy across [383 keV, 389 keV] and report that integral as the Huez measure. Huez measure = 45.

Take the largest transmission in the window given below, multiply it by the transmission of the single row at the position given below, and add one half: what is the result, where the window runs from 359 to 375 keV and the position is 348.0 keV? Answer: 31.0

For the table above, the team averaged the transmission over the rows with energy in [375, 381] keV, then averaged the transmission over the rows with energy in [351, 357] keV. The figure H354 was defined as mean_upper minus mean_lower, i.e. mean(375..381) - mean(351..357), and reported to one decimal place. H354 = 2.5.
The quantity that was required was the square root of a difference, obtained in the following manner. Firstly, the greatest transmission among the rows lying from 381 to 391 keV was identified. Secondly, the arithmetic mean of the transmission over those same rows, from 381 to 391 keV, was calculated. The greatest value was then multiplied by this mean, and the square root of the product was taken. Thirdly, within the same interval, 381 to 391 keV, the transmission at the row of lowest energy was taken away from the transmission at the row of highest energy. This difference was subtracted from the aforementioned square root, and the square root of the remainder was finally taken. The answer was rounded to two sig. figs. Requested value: 2.8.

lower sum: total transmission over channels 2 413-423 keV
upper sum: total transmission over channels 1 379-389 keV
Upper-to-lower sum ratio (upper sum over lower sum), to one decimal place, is 2.1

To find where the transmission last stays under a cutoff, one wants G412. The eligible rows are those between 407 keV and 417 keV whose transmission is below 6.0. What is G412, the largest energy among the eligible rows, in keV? 416.0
